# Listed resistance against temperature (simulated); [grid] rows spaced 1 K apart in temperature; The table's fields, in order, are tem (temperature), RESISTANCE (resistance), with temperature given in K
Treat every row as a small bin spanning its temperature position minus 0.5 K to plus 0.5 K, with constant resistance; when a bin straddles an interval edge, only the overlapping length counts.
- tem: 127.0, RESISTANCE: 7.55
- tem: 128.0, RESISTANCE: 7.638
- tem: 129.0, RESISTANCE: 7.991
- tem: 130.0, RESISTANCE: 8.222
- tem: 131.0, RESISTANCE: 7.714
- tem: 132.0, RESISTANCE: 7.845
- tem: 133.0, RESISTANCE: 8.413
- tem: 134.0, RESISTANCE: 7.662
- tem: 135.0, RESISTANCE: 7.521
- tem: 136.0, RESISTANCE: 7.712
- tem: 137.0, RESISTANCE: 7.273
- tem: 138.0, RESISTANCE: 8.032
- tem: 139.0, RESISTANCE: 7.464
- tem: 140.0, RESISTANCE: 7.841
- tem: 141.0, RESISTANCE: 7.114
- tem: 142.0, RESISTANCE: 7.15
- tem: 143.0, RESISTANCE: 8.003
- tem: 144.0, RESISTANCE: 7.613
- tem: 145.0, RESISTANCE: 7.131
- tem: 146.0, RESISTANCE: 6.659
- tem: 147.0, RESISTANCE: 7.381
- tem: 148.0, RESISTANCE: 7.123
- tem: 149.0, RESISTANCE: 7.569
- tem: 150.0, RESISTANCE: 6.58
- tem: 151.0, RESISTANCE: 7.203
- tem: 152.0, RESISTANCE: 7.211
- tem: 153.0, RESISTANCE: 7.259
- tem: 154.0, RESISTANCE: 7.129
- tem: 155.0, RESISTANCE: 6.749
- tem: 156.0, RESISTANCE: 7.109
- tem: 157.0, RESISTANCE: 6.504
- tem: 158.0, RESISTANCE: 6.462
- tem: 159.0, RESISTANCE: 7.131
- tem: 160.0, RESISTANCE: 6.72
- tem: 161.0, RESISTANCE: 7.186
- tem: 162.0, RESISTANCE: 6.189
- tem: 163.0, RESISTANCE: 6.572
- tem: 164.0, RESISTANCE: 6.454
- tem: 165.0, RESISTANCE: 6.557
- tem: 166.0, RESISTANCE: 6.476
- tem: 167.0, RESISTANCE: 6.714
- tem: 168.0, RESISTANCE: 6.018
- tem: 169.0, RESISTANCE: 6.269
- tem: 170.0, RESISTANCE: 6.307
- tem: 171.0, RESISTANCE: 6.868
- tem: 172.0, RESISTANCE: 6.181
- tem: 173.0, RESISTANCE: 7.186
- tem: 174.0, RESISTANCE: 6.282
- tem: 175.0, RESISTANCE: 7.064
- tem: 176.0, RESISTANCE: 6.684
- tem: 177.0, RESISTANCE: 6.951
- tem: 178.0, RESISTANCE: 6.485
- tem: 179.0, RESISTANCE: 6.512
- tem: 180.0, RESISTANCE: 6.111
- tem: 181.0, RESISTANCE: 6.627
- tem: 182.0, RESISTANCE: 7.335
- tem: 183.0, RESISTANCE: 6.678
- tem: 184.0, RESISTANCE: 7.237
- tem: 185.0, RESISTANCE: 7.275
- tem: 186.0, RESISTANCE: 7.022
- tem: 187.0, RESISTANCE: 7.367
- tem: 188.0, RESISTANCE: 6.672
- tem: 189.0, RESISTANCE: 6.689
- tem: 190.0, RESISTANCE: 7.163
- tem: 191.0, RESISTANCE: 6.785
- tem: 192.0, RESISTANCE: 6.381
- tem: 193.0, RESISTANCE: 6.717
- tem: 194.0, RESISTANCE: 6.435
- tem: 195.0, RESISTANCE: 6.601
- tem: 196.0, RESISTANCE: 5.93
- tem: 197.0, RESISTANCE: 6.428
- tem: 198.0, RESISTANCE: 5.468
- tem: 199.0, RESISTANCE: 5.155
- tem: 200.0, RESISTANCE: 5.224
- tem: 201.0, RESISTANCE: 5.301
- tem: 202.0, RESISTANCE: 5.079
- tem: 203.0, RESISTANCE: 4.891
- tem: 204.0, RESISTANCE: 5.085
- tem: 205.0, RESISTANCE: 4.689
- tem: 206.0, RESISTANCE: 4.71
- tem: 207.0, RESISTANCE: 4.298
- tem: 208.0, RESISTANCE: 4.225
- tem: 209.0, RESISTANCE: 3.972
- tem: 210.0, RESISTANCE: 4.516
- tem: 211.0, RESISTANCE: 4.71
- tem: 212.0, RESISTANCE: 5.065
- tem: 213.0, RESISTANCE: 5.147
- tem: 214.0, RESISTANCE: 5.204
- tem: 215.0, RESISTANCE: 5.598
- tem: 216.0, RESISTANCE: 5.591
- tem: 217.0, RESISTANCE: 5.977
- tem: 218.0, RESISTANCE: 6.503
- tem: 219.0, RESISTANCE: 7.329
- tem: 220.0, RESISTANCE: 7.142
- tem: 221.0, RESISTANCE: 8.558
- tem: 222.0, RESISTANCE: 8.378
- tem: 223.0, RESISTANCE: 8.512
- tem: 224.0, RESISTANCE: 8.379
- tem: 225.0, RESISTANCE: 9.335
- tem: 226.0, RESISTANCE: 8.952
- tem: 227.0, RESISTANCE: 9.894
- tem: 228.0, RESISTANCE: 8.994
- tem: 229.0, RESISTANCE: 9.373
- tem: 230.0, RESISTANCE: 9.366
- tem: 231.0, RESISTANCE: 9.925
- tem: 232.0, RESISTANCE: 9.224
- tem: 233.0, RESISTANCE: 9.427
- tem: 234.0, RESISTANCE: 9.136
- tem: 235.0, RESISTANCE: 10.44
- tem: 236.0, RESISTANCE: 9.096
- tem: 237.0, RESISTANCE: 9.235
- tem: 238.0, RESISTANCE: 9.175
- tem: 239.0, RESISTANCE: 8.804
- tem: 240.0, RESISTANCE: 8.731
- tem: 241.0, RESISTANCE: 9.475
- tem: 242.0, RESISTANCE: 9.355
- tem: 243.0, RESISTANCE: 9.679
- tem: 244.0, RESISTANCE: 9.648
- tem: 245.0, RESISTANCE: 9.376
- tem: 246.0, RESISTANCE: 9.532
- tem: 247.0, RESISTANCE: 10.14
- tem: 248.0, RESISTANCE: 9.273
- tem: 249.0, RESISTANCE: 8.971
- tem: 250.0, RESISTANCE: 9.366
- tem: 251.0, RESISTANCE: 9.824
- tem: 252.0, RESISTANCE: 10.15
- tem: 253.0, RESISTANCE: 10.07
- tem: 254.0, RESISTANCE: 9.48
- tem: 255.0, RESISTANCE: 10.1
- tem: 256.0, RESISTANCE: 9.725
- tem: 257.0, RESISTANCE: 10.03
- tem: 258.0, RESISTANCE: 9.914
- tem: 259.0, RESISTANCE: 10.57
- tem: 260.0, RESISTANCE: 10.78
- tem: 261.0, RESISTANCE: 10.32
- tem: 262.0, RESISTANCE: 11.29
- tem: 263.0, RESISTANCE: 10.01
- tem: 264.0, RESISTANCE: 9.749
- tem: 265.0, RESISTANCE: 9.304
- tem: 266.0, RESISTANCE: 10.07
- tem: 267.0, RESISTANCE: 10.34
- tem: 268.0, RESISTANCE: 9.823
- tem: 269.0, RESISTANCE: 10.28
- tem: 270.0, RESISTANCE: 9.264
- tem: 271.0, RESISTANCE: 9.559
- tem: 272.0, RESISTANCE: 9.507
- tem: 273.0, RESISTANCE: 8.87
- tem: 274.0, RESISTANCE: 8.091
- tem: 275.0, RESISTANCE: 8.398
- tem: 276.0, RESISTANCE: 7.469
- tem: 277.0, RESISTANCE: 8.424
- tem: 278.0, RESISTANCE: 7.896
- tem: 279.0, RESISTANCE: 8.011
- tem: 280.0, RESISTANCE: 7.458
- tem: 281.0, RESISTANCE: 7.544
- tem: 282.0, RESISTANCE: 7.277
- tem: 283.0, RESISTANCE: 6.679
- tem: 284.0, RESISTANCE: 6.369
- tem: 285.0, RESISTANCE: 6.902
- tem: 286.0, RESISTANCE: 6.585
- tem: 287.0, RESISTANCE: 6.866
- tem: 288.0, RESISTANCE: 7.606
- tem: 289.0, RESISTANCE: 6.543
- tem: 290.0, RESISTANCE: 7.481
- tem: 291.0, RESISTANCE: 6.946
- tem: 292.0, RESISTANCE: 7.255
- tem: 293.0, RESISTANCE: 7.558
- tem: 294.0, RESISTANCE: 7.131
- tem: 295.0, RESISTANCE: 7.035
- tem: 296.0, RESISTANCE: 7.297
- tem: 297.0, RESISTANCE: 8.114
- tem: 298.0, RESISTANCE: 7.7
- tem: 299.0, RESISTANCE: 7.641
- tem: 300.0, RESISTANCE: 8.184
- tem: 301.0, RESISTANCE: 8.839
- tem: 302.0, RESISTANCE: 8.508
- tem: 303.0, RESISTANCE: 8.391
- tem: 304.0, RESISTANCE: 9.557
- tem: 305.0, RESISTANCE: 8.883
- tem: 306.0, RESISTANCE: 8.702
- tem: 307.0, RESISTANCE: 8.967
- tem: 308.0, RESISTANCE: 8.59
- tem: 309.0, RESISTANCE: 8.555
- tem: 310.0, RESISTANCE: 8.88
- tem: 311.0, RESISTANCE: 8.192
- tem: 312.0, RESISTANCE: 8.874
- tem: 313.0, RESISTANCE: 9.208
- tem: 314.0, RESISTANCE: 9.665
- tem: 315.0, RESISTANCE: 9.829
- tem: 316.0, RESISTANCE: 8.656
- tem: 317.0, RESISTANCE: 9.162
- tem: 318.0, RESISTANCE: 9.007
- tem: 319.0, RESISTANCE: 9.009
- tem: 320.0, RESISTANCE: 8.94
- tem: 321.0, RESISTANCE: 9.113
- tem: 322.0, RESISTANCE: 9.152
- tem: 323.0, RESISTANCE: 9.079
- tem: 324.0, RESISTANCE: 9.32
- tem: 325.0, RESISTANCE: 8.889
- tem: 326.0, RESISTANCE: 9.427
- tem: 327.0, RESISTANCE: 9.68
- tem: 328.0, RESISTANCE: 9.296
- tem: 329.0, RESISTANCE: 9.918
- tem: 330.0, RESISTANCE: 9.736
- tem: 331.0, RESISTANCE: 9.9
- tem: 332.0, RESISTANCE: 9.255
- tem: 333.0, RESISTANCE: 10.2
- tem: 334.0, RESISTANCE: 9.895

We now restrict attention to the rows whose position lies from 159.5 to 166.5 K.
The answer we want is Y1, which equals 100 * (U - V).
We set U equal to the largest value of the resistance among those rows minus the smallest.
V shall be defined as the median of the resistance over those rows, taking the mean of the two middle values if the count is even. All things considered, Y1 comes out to -556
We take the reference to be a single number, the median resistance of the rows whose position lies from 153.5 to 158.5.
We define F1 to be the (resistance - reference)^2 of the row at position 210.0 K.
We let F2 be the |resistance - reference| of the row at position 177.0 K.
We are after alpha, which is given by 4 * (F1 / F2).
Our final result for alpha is 99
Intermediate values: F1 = 5.0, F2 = 0.2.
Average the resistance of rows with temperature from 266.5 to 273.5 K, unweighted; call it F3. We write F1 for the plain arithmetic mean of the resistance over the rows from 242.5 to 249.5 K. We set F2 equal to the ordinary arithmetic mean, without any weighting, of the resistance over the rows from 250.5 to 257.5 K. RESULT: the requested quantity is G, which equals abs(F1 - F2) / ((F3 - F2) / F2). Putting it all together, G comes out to -16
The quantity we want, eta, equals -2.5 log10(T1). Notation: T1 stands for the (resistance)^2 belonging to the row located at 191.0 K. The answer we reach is -4.2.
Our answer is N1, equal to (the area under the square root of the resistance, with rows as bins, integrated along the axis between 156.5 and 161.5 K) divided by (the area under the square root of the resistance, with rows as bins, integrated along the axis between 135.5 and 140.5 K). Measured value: 0.94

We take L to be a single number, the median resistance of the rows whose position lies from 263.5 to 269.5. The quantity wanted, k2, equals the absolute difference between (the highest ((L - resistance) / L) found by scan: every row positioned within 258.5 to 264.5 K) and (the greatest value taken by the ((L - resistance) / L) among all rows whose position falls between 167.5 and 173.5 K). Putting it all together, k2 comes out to 0.38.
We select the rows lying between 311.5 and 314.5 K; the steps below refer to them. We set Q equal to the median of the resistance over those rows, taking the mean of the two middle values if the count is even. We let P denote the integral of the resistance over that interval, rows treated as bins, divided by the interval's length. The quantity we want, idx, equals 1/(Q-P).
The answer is -24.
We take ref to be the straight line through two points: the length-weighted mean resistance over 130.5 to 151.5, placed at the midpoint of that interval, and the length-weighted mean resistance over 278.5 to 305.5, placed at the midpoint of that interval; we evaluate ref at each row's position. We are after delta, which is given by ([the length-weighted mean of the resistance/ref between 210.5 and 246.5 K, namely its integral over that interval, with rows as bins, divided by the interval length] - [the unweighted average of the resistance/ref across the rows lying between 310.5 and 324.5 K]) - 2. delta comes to -2.10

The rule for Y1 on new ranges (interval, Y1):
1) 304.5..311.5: -793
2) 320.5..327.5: -836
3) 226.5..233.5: -844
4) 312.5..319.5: -799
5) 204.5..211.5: -378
